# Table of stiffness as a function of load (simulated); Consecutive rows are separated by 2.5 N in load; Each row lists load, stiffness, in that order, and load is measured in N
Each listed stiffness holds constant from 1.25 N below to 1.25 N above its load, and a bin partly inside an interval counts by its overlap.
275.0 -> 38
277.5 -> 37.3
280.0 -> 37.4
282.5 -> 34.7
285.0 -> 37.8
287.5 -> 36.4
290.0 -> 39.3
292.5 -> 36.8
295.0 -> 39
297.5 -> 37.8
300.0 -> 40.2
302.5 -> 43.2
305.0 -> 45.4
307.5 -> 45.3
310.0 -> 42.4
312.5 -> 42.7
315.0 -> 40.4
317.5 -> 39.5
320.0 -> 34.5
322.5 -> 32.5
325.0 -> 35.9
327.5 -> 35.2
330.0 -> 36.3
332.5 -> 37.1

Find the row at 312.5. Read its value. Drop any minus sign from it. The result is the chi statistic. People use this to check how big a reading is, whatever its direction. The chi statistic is 43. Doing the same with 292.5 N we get 37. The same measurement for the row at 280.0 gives 37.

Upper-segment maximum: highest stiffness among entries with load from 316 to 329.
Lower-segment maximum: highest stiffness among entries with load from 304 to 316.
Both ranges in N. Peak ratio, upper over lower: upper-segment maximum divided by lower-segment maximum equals 0.87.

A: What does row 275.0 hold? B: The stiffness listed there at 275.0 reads 38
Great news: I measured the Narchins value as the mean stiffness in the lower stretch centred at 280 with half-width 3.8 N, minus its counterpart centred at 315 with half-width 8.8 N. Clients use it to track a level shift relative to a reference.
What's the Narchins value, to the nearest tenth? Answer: -3.1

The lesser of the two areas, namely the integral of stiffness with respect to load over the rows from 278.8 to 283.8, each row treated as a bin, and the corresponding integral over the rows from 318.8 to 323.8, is 168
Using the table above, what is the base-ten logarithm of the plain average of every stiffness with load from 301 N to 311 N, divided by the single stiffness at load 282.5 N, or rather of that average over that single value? 0.10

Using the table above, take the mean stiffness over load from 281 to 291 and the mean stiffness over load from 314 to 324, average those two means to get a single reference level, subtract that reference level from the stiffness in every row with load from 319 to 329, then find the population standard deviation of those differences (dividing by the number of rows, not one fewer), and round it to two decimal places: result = 1.27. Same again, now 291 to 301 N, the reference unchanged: 1.28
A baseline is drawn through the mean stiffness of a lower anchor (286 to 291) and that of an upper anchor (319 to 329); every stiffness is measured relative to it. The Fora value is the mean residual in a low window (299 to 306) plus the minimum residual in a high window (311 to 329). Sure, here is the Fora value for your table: 4.2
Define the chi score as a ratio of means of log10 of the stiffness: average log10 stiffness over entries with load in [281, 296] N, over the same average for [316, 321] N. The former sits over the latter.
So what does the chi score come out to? 1.00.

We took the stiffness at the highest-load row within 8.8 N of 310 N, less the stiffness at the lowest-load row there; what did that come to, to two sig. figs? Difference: -3.7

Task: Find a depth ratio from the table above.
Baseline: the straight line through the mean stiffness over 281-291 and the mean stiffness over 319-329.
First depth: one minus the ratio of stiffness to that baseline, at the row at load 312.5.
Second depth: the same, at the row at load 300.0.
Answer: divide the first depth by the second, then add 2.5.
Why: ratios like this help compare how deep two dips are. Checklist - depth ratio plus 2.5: 4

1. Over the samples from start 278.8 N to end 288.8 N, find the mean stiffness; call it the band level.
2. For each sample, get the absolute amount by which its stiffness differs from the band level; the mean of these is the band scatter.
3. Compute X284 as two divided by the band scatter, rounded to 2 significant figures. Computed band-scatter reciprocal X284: 2.0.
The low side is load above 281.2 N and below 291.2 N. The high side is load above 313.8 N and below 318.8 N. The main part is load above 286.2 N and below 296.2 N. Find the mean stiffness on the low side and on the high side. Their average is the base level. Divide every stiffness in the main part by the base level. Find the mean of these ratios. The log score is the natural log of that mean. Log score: -0.02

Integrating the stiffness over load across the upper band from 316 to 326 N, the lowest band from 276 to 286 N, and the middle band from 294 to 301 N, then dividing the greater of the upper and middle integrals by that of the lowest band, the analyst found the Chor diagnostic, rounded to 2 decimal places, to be 0.97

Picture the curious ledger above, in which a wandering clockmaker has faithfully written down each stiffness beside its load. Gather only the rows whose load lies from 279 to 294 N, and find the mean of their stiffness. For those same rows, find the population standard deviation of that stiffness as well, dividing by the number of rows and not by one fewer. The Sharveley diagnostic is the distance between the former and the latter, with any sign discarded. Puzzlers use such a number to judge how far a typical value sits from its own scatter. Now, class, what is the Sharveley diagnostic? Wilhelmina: 35.7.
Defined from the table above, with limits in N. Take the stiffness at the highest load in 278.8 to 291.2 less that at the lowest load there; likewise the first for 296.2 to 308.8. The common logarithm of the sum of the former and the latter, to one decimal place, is 1.0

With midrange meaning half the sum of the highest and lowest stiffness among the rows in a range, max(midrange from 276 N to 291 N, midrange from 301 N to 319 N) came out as 42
